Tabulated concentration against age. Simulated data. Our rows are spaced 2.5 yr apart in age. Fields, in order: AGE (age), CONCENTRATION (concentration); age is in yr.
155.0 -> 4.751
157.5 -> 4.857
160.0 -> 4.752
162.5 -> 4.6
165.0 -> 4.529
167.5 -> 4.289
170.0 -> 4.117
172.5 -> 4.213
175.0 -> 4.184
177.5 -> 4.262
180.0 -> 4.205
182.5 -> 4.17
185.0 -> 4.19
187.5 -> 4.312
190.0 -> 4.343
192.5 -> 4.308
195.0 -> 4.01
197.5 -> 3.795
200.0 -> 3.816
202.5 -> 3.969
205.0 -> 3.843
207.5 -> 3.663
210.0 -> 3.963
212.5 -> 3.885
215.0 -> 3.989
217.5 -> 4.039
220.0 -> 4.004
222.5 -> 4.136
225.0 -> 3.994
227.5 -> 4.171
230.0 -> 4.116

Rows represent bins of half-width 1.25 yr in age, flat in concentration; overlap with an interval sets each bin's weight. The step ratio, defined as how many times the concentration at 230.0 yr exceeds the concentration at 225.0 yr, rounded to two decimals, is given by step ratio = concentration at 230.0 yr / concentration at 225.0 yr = 1.03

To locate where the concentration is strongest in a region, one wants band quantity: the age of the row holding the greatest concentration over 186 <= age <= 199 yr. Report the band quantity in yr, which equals 190.0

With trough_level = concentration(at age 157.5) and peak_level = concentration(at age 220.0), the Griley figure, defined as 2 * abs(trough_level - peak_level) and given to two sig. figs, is 1.7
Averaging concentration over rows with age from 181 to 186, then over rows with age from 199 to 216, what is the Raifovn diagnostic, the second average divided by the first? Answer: 0.927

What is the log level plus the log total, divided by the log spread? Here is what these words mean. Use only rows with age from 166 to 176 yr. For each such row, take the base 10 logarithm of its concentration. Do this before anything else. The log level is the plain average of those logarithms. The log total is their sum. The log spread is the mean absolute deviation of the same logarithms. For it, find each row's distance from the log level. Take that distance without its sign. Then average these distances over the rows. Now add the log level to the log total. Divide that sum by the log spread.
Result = 600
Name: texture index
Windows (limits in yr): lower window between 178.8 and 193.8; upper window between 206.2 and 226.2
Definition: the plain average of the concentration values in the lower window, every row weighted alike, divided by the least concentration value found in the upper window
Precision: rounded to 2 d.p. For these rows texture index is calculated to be 1.16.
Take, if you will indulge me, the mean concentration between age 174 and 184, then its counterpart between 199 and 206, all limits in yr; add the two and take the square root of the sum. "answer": 2.84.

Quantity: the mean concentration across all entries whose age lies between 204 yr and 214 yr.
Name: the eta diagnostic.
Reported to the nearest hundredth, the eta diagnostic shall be 3.84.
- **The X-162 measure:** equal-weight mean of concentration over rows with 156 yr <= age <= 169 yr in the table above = 4.6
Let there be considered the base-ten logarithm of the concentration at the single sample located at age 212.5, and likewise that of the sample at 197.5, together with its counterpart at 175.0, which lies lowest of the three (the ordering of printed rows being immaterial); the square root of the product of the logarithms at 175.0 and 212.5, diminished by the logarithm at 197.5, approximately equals 0.026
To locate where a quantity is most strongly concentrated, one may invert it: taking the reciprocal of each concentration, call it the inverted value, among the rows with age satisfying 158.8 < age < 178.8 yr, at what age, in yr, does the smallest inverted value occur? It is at 160.0 yr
